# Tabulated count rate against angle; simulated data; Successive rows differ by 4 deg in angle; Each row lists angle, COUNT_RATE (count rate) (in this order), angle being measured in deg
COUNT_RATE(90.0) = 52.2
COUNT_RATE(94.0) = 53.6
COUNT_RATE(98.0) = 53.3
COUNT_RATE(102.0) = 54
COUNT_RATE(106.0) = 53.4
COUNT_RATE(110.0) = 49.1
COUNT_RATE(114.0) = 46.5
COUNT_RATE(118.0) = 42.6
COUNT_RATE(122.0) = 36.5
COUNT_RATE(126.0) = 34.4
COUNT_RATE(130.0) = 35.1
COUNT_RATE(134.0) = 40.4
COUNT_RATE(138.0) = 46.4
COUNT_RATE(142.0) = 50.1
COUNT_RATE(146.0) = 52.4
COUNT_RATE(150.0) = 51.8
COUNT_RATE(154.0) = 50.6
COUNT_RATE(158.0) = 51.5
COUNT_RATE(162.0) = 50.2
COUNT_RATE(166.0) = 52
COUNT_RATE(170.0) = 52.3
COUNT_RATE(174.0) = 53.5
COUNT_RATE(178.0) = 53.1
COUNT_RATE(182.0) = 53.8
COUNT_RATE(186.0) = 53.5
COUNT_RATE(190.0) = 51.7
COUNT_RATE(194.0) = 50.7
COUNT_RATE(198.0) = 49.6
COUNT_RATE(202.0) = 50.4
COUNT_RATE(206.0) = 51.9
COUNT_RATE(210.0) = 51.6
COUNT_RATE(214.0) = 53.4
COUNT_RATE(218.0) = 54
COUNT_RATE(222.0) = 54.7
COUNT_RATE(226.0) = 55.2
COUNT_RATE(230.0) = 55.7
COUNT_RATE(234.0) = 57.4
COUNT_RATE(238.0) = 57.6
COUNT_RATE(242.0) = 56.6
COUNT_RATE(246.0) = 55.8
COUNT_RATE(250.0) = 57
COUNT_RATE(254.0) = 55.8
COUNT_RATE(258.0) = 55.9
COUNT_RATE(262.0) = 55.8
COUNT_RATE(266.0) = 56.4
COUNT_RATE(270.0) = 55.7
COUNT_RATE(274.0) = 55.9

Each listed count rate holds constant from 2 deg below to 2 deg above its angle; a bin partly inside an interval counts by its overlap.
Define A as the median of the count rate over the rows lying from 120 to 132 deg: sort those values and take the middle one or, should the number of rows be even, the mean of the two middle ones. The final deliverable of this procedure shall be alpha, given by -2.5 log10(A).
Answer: -3.86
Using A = 35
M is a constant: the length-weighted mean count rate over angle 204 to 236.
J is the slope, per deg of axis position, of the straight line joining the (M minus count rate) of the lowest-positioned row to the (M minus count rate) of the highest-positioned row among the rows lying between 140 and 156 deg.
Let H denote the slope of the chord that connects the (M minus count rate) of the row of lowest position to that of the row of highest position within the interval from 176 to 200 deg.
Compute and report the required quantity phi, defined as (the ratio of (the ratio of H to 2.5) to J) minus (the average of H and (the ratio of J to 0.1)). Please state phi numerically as -2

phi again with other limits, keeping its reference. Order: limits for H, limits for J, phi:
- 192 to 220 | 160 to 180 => 1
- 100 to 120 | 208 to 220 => 0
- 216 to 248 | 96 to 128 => -3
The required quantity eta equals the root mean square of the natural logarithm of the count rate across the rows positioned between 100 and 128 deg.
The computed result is 3.802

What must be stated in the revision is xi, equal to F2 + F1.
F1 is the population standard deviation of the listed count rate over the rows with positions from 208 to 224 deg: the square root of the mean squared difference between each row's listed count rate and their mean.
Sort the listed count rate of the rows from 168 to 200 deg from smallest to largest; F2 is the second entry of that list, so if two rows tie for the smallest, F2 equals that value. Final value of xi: 52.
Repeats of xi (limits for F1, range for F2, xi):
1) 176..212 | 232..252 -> 58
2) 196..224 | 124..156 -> 37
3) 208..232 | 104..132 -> 36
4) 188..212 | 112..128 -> 37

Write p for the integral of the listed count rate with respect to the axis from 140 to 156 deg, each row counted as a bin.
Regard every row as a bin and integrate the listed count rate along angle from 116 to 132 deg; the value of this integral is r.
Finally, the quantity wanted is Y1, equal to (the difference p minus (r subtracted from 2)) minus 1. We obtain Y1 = 1411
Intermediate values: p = 820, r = 594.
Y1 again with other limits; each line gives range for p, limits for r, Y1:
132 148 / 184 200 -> 1576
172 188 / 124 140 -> 1478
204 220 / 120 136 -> 1426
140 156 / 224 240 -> 1720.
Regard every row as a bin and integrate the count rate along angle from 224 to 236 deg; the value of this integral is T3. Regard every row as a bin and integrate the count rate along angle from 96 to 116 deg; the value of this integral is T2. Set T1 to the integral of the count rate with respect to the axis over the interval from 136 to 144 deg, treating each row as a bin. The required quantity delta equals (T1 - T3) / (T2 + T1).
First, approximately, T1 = 386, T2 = 1025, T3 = 673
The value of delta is -0.20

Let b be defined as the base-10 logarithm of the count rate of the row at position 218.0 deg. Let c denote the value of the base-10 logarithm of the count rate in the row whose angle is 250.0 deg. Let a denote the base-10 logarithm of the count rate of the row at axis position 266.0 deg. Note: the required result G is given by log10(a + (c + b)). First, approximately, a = 1.75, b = 1.73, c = 1.76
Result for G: 0.719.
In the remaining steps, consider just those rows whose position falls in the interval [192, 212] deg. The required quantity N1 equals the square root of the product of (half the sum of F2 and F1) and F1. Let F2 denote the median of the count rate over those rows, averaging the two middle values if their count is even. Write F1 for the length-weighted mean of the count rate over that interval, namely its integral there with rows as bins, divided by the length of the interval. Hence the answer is 50.8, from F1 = 50.8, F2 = 50.7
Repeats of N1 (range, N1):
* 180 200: 51.8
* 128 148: 45.3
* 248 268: 56.1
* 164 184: 53.0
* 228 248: 56.6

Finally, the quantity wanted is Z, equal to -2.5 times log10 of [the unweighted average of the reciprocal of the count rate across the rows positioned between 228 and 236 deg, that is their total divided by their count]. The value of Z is 4.38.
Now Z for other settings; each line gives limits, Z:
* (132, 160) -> 4.22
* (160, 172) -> 4.28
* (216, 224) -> 4.34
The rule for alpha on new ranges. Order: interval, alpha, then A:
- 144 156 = -4.29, 52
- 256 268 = -4.37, 56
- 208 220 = -4.32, 53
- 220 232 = -4.35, 55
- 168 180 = -4.31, 53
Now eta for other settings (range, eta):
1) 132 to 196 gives 3.928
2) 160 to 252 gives 3.980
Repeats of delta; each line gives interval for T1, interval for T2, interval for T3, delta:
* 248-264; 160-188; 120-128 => 0.26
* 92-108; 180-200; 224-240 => -0.02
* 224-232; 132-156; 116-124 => 0.08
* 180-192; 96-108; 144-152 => 0.17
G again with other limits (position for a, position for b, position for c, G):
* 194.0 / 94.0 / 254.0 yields 0.714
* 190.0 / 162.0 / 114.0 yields 0.706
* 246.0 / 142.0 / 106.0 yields 0.714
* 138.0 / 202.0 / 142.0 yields 0.705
